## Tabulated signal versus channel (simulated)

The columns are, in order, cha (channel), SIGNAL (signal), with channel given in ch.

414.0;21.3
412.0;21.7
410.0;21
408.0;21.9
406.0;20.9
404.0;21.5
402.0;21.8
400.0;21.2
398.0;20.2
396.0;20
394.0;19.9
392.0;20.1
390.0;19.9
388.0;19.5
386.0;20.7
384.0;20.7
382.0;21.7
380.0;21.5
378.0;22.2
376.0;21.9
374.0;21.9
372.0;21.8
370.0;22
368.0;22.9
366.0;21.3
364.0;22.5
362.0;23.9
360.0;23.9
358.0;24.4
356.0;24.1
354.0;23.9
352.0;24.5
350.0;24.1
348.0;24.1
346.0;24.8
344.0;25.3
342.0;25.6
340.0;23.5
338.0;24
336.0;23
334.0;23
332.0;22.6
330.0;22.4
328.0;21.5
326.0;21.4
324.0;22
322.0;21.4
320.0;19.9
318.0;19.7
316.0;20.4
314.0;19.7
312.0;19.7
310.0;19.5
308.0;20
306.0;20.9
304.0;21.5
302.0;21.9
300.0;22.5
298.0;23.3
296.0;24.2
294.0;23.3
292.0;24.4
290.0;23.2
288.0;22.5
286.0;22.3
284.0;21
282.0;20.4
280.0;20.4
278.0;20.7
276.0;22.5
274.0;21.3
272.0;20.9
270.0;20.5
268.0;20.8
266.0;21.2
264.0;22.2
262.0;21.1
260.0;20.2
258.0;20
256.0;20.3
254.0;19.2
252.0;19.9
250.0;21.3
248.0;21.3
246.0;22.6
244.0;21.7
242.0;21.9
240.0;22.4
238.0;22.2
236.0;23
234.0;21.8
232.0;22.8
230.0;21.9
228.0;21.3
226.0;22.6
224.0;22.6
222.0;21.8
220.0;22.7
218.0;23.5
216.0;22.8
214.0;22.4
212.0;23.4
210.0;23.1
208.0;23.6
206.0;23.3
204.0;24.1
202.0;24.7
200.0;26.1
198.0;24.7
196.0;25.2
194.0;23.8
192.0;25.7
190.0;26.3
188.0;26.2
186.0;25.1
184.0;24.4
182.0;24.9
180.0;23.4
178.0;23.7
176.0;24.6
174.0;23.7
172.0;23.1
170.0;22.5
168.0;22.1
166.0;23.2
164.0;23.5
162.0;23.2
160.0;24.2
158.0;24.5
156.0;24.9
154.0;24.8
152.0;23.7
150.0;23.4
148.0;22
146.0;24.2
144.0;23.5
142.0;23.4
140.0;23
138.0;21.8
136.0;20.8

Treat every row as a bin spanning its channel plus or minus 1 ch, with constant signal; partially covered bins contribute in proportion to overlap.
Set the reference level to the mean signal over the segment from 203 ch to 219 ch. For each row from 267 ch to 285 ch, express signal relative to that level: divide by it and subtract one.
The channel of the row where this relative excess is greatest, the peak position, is 276.0 ch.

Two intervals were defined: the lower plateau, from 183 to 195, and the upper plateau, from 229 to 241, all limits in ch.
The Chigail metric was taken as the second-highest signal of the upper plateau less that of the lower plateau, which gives -3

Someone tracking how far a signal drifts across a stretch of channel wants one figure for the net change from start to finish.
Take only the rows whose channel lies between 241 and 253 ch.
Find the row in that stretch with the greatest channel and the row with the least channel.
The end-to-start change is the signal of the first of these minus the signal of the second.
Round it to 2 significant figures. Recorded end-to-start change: -2.0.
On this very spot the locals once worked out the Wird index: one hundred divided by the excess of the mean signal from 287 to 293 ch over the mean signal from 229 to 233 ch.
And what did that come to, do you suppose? 98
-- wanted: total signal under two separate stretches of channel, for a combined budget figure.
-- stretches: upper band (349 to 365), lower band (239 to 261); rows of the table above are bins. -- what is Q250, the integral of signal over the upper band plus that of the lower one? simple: 844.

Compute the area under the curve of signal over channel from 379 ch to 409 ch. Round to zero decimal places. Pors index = 623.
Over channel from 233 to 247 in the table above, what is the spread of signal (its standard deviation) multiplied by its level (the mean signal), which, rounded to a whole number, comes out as 10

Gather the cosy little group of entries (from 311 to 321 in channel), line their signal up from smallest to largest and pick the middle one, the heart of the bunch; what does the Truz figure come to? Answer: 19.7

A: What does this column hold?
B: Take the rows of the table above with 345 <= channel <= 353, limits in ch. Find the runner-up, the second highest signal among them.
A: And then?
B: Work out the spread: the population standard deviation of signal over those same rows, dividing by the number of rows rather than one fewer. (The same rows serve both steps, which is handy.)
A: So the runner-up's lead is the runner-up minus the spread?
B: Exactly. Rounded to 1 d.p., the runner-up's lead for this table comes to 24.2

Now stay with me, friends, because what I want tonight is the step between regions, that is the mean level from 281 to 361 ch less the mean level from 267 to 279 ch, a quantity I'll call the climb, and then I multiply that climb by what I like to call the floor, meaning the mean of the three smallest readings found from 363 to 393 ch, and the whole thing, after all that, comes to 27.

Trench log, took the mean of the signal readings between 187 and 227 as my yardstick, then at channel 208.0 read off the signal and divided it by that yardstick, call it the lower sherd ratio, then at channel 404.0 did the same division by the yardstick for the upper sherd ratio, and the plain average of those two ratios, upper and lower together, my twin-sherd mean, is 0.942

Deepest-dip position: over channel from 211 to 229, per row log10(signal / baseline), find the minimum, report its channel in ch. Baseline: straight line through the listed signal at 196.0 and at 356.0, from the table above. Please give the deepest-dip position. 228.0 ch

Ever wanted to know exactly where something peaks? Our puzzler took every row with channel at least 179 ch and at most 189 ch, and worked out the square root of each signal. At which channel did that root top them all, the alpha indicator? 188.0 ch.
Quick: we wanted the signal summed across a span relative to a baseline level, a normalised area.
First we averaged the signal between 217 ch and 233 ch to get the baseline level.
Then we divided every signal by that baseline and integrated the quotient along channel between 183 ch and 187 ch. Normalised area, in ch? 4.4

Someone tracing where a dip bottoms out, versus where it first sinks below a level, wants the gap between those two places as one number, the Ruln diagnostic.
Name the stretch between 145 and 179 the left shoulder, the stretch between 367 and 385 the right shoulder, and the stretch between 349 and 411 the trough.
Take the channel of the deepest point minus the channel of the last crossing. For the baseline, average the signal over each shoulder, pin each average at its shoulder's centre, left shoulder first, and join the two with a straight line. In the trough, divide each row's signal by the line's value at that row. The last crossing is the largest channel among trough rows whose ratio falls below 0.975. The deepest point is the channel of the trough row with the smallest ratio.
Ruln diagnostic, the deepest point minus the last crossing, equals -22 ch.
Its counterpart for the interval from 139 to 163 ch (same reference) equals 0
